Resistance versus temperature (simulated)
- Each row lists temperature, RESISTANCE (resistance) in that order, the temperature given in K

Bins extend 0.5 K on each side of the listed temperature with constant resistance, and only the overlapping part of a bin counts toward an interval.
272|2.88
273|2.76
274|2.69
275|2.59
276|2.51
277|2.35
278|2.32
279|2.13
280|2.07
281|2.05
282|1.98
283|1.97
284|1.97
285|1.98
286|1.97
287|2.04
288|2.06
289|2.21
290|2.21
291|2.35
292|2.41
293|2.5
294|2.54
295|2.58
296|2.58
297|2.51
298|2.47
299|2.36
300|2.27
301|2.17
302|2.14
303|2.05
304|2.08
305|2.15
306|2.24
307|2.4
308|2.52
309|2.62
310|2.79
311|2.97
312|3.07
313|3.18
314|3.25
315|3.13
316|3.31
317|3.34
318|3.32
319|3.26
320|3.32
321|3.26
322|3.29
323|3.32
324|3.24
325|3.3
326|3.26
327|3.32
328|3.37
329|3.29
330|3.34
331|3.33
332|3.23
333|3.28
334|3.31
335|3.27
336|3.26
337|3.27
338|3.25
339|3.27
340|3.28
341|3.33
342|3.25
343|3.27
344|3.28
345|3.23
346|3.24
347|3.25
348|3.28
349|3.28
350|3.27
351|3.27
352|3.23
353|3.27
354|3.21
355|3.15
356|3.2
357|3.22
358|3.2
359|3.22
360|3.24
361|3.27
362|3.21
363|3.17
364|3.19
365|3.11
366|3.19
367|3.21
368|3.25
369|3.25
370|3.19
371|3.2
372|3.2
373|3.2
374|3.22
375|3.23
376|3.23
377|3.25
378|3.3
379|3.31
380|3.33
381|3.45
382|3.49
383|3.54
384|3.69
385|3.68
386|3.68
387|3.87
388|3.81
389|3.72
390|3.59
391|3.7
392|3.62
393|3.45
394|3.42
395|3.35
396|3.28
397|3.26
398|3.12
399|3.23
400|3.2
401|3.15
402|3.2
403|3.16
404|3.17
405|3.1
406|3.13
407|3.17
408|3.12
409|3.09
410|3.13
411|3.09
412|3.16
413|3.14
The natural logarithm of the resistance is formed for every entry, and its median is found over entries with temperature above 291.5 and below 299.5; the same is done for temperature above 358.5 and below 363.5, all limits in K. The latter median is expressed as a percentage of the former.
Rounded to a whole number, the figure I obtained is 127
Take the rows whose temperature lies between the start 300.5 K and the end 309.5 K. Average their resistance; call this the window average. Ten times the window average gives 23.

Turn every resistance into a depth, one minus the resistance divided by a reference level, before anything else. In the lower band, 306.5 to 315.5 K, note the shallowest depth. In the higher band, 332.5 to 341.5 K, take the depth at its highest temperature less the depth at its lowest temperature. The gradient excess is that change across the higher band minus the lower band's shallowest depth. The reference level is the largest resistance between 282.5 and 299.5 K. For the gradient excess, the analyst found 0.2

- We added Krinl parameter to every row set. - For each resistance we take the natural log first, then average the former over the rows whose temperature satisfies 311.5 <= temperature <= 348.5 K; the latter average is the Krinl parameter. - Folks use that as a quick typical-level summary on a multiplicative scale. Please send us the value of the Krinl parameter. 1.19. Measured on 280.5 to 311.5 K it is 0.82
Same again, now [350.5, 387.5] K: 1.19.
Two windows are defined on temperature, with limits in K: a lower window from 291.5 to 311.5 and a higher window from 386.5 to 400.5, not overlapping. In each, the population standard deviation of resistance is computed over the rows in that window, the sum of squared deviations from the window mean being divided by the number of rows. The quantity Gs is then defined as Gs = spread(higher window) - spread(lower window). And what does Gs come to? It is 0.00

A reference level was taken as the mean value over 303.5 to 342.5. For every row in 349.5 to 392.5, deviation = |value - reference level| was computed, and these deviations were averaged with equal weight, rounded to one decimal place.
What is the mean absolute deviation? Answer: 0.2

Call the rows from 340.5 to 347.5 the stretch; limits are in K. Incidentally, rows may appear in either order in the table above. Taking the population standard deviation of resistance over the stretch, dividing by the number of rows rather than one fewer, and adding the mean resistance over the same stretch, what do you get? 3.3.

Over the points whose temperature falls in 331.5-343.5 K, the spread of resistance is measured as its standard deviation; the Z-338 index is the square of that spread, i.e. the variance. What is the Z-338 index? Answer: 0.001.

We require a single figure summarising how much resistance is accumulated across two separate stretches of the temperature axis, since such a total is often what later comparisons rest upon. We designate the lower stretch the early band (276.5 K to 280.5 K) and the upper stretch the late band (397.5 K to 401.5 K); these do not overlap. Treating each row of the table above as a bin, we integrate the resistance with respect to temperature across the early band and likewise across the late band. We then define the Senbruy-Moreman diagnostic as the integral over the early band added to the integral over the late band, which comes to 21.6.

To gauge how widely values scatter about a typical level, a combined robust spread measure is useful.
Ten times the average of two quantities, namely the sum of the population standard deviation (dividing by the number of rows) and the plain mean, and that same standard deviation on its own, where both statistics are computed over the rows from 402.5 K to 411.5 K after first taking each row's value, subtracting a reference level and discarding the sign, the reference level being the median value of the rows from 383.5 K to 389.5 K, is 3.2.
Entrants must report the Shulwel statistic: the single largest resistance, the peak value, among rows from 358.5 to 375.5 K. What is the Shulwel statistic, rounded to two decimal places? 3.27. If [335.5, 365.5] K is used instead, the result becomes 3.33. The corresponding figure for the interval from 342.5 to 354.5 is 3.28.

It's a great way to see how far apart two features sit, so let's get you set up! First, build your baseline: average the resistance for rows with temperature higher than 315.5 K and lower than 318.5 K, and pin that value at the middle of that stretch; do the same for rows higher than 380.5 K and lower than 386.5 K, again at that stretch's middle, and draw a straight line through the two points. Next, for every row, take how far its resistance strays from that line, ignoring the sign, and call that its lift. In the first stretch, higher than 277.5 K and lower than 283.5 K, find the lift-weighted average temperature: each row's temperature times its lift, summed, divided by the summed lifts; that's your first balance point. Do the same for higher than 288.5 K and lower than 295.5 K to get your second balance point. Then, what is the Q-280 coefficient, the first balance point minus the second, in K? -11.0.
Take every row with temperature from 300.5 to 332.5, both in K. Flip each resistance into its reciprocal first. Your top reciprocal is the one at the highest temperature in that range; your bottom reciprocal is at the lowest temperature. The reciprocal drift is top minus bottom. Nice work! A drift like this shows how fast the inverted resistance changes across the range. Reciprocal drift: -0.151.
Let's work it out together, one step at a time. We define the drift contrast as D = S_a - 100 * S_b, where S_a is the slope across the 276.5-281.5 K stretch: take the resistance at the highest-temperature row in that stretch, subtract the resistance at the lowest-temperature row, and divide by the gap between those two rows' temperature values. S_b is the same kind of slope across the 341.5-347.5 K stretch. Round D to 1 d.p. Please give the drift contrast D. -0.1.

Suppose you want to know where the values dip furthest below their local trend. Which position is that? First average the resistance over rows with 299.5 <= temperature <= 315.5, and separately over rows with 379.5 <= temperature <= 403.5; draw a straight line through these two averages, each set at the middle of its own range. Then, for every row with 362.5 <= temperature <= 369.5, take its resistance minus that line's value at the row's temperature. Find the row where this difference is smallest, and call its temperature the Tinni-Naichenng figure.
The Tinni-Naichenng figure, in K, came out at 365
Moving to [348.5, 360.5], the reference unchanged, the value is 355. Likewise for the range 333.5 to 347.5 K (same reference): 347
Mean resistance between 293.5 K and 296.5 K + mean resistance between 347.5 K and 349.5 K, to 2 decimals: 5.85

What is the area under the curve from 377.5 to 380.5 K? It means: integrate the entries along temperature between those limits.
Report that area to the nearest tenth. 9.9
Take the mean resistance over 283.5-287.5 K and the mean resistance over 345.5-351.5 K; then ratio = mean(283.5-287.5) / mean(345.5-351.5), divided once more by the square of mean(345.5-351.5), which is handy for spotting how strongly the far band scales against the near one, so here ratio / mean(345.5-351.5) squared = 0.057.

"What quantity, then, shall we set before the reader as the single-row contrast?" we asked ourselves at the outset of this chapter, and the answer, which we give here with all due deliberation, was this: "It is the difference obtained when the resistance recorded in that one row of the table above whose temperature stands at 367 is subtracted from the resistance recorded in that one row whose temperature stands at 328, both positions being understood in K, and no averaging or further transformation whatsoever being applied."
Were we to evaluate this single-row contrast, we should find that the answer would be 0.16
